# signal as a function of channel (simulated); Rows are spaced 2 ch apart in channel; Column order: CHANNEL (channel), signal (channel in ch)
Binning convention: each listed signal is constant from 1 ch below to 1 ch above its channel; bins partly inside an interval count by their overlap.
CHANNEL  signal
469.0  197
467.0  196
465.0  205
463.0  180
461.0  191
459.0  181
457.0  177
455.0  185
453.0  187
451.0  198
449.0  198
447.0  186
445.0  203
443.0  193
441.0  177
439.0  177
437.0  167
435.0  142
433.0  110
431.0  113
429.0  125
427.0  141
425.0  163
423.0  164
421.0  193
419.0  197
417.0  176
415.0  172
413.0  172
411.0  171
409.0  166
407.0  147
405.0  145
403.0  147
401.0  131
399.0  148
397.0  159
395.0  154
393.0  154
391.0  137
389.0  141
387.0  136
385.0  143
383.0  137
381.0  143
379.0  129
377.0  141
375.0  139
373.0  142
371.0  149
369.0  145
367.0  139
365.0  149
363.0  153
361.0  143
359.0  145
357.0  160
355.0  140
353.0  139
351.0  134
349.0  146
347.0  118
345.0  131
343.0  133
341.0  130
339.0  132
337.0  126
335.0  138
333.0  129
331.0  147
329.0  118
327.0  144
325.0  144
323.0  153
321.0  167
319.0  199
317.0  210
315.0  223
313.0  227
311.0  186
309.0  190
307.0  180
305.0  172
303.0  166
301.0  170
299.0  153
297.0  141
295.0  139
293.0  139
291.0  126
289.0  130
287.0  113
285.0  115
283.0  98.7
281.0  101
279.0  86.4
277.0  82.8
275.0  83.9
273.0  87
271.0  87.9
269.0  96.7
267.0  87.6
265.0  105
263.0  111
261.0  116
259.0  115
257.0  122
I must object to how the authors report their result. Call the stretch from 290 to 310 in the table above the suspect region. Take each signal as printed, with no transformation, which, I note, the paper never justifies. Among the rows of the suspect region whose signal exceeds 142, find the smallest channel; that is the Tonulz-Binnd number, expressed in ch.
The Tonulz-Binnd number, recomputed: 299.0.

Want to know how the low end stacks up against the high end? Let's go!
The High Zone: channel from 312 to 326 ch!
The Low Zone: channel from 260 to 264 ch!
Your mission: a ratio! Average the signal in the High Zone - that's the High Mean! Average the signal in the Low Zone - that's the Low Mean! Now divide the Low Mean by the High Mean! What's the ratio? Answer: 0.6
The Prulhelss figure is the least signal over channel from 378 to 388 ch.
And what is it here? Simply 129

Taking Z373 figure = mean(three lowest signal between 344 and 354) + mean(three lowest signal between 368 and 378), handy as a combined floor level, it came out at 268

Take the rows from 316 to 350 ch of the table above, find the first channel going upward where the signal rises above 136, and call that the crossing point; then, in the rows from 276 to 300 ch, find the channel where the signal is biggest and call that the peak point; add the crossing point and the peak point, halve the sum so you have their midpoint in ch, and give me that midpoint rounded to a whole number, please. 308 ch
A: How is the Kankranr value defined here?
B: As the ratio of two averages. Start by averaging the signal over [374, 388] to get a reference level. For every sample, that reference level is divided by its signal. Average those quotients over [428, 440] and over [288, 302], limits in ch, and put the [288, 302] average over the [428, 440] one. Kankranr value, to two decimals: 0.95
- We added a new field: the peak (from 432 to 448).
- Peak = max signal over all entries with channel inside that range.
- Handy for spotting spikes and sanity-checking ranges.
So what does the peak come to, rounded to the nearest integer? 203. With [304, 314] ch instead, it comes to 227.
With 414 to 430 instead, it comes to 197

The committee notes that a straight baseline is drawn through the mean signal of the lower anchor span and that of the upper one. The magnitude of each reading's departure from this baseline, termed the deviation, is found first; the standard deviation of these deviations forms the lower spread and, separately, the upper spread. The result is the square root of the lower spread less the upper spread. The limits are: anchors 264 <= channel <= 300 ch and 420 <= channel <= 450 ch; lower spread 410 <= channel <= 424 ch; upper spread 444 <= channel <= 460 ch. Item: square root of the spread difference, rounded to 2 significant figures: 1.1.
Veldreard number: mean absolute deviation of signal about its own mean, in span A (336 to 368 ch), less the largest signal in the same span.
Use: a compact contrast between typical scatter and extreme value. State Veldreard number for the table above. -152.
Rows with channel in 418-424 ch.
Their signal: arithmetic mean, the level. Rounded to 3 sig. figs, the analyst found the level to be 185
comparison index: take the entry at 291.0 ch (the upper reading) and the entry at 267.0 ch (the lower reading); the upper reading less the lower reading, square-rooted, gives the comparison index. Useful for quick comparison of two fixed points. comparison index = 6.2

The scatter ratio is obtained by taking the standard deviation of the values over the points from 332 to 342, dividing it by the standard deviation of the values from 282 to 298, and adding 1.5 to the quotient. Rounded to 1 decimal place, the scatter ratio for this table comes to 1.8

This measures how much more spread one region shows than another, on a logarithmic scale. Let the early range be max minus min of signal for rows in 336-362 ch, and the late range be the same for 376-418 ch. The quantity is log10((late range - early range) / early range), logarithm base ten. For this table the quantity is -0.9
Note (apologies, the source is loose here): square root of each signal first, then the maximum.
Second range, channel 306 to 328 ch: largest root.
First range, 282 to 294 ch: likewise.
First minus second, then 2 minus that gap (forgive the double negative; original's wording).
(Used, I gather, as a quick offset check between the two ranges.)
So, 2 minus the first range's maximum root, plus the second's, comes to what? 5.3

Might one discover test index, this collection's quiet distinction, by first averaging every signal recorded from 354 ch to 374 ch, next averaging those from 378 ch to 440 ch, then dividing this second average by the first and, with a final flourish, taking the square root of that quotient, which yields 1.02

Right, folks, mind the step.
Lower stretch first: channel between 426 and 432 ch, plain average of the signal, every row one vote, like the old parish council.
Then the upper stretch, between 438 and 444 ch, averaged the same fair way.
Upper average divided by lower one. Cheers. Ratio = 1.4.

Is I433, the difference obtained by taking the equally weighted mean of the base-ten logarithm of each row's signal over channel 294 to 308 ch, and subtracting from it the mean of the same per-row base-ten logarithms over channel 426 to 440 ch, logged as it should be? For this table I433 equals 0.06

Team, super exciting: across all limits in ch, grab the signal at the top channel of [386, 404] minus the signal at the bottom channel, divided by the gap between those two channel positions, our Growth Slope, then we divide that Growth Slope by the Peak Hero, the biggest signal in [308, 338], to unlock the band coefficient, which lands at 0.003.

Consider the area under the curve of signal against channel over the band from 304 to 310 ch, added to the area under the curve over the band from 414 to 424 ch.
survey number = 2888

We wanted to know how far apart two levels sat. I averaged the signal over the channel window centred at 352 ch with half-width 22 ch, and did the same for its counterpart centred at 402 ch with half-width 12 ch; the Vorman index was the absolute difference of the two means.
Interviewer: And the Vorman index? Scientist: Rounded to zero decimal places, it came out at 13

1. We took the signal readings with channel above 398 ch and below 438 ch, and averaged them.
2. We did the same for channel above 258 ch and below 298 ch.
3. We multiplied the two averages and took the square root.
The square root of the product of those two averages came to 129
